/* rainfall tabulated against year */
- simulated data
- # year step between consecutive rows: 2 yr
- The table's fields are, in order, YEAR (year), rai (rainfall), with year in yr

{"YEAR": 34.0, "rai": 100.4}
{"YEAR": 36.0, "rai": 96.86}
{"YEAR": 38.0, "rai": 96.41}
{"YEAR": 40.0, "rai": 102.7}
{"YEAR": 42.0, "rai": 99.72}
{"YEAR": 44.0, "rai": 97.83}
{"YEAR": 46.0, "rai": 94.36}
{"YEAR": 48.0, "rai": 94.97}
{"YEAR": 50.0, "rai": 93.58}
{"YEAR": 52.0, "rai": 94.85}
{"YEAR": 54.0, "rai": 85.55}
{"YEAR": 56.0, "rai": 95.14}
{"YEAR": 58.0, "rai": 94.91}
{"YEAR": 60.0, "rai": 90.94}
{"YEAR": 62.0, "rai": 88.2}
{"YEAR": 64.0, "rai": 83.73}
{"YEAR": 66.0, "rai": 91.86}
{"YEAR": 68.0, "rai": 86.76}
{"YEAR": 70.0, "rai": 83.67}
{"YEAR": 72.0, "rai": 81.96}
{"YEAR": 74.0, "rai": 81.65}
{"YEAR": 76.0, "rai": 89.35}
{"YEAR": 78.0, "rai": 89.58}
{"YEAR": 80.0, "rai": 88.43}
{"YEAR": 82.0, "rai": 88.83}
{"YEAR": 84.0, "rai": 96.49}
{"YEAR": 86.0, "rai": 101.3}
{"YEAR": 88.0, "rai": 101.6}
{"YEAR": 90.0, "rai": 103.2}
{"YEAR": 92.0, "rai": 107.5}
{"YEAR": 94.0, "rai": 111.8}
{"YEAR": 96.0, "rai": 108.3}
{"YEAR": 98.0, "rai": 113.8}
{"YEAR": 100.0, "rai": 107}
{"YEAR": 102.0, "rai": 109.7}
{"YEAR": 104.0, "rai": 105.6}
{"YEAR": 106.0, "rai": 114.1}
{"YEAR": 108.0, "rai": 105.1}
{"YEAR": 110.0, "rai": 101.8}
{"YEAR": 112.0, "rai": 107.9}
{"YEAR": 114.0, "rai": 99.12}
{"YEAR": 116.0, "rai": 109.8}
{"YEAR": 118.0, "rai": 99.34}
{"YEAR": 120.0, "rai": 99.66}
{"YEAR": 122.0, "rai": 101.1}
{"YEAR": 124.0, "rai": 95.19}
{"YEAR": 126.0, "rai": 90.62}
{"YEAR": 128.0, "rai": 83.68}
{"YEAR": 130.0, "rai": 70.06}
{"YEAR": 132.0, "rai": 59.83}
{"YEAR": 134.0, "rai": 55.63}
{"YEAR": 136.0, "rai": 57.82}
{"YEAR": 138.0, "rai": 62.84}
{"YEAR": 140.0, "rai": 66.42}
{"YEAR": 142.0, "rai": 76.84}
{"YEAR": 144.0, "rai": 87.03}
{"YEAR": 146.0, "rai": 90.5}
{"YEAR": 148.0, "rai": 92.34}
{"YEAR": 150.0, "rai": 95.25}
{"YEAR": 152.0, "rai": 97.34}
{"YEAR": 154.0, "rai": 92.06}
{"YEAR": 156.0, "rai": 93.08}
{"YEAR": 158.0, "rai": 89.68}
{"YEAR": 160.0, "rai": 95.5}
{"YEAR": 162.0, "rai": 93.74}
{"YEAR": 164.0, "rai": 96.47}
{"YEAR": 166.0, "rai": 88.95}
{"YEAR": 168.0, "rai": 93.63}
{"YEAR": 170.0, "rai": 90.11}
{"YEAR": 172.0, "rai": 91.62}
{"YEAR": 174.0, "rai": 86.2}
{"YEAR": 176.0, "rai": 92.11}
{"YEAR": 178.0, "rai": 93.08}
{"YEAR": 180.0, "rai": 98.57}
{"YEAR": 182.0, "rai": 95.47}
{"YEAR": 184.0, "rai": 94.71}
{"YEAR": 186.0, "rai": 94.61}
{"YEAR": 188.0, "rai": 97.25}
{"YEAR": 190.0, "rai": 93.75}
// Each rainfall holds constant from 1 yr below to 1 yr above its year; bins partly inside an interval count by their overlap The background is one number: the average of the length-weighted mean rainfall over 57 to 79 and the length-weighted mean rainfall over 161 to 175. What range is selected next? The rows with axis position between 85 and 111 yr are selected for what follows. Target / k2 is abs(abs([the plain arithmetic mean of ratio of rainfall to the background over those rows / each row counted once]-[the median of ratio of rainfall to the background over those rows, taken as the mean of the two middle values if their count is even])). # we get 0.000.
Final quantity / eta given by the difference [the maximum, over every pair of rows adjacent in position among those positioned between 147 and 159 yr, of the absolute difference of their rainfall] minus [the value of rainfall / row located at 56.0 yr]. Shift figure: -90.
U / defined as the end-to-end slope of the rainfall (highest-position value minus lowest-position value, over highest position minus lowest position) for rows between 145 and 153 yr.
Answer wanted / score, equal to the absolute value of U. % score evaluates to 1.1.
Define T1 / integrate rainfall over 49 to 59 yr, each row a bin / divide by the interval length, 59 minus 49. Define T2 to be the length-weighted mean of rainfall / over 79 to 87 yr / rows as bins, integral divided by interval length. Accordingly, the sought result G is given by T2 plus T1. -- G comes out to 187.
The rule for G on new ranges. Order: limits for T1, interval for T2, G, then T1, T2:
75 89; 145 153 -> 188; 93.7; 94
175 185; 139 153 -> 181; 94.8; 87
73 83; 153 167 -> 180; 87.6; 93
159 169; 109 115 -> 197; 93.7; 103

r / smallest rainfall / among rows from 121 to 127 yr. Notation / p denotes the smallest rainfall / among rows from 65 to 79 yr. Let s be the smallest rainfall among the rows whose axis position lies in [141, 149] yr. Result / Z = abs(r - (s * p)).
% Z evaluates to 6183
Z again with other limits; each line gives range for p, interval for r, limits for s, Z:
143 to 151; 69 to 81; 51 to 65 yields 7205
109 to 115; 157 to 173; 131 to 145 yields 5425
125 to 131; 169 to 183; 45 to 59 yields 5907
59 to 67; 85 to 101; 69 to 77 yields 6735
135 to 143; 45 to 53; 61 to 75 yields 4627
